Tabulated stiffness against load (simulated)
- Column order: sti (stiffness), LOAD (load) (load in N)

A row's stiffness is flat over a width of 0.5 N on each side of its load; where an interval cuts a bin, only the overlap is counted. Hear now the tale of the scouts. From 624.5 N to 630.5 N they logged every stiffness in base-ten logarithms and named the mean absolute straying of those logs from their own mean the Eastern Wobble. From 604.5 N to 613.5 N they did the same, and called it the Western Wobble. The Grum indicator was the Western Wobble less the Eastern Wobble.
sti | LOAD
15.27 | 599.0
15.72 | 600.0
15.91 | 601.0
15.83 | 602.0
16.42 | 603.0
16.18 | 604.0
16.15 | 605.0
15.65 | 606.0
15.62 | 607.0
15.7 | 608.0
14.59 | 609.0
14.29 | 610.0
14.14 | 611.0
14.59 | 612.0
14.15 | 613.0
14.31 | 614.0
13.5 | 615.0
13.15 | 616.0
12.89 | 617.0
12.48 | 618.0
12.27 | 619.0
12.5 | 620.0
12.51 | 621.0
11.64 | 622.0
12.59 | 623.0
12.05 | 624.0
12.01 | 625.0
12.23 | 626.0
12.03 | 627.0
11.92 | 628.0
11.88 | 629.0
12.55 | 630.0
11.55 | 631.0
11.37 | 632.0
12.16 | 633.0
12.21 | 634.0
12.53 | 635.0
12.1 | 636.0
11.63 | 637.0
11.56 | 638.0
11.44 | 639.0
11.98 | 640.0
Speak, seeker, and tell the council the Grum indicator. 0.014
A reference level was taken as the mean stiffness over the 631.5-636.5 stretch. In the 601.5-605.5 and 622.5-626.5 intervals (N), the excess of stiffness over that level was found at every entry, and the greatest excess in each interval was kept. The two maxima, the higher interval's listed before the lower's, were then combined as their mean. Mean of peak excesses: 2.4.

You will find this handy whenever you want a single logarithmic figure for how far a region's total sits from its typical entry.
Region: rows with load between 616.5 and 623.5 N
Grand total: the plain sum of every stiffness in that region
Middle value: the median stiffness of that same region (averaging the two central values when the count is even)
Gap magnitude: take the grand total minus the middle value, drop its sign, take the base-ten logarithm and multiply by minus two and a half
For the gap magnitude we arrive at -4.7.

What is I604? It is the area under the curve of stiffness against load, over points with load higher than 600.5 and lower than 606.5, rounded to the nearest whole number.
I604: 96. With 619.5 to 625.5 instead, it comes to 73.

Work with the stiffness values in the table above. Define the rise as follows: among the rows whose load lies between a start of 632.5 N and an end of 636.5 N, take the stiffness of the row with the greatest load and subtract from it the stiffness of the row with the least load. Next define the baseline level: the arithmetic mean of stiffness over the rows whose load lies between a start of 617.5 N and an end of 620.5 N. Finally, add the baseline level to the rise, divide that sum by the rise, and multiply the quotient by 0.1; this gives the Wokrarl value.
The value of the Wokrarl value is -21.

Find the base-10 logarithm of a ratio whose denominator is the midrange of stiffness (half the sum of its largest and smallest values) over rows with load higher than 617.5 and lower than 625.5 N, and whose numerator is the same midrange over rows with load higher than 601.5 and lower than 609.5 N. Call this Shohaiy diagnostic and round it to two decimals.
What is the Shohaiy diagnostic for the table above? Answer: 0.11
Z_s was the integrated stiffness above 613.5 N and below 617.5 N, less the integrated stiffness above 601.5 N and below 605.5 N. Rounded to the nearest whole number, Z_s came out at -11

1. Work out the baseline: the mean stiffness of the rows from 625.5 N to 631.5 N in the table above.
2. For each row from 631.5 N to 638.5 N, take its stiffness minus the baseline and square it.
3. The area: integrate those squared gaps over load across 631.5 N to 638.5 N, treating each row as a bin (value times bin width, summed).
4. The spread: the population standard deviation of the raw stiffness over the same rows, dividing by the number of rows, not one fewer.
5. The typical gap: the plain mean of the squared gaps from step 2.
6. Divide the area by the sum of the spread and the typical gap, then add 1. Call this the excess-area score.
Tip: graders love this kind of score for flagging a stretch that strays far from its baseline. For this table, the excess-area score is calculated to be 3.0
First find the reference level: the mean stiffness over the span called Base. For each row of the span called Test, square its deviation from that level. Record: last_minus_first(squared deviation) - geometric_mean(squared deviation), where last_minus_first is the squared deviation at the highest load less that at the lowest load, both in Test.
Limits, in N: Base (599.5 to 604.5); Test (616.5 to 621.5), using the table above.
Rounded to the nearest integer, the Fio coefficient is -10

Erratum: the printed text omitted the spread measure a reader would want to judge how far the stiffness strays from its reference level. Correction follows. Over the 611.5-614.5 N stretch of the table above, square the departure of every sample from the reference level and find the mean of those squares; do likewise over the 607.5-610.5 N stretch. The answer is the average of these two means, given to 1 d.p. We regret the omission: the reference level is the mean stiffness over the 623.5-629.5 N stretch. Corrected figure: 6.9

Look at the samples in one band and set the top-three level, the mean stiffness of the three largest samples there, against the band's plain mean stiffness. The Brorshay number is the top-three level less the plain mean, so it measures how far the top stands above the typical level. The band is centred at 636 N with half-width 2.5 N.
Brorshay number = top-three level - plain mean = 0.27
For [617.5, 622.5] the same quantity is 0.22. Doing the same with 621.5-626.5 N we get 0.19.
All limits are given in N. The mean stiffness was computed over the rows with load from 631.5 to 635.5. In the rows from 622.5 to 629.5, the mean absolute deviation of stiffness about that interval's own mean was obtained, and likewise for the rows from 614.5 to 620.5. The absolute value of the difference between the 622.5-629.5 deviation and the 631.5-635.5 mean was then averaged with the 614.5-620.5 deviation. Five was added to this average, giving 11.1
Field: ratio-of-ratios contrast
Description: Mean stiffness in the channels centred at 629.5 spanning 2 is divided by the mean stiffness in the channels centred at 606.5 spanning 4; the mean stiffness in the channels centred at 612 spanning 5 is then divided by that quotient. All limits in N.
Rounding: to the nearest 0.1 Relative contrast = 18.5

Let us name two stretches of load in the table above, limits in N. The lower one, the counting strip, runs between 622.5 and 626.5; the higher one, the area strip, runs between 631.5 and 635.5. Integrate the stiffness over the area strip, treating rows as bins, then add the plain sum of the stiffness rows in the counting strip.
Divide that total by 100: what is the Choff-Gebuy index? 0.97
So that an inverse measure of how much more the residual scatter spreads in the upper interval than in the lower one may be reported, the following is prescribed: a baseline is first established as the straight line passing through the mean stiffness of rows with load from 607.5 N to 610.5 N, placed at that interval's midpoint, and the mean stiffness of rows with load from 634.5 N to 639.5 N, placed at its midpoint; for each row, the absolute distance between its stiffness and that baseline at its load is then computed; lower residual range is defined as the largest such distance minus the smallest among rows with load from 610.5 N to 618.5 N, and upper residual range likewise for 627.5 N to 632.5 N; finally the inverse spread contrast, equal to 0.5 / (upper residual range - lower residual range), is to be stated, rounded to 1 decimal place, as -1.1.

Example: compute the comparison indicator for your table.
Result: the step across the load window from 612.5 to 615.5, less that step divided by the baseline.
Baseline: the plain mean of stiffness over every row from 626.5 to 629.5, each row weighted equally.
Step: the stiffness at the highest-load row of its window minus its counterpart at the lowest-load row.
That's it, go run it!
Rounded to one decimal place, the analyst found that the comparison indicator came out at -0.6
